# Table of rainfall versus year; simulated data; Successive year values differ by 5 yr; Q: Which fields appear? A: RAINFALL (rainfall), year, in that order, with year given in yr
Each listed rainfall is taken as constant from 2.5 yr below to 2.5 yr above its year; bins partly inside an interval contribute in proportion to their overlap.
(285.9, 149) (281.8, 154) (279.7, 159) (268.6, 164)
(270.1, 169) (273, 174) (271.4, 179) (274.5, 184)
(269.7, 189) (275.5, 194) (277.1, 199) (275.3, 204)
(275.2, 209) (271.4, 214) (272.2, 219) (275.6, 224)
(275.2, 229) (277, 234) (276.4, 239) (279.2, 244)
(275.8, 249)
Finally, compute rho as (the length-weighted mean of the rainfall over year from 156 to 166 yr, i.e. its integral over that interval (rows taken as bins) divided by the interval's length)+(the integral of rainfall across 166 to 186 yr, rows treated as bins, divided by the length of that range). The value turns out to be 547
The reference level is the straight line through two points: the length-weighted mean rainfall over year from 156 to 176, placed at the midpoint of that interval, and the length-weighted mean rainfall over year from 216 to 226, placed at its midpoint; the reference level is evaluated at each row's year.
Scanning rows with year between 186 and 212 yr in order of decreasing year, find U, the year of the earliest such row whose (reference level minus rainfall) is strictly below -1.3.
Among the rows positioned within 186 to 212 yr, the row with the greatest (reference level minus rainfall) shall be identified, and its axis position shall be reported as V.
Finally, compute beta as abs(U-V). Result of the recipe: 20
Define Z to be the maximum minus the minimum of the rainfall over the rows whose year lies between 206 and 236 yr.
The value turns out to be 6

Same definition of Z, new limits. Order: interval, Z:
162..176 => 4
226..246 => 4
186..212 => 7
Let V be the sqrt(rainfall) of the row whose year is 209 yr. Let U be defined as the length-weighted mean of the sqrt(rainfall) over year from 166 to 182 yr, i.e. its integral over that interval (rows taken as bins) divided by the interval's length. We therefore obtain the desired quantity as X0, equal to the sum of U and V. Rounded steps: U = 16.5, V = 16.6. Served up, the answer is 33.1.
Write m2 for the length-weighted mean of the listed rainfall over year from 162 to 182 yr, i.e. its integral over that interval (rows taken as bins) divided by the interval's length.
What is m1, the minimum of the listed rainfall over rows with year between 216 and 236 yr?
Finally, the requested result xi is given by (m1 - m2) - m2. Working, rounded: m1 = 272.2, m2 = 270.9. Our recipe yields -270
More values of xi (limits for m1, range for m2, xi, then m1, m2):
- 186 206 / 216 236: -280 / 269.7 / 274.9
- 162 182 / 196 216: -281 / 268.6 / 274.9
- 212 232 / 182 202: -277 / 271.4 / 274.2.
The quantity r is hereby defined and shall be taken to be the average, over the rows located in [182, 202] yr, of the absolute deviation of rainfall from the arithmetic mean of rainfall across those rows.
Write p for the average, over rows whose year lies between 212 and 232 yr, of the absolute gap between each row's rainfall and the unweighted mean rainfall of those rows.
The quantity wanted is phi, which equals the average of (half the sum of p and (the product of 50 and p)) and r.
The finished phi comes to 24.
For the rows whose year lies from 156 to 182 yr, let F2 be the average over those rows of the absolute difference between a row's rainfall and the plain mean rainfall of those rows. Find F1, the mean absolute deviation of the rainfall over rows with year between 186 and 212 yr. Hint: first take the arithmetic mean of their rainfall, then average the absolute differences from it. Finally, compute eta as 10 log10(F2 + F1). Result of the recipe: 7.0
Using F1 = 1.94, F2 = 3.0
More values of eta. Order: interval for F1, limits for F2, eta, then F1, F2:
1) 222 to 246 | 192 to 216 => 4.0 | 1.14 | 1.4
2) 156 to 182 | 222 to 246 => 6.2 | 3.03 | 1.1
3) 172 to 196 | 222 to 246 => 4.7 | 1.82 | 1.1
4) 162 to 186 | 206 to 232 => 5.4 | 1.78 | 1.7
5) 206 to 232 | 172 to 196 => 5.5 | 1.70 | 1.8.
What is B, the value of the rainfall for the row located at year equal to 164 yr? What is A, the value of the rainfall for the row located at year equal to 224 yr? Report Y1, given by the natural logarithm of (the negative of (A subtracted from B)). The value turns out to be 1.95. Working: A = 275.6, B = 268.6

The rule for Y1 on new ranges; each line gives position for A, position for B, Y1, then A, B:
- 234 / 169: 1.93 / 277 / 270.1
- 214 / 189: 0.53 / 271.4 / 269.7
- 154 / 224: 1.82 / 281.8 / 275.6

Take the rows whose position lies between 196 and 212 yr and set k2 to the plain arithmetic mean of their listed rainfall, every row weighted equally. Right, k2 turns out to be 276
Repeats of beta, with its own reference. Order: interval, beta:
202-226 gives 10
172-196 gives 5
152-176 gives 5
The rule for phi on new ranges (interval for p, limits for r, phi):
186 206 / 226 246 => 31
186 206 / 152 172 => 33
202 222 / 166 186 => 23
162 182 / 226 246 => 19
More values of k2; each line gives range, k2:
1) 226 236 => 276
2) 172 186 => 273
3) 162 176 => 271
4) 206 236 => 274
